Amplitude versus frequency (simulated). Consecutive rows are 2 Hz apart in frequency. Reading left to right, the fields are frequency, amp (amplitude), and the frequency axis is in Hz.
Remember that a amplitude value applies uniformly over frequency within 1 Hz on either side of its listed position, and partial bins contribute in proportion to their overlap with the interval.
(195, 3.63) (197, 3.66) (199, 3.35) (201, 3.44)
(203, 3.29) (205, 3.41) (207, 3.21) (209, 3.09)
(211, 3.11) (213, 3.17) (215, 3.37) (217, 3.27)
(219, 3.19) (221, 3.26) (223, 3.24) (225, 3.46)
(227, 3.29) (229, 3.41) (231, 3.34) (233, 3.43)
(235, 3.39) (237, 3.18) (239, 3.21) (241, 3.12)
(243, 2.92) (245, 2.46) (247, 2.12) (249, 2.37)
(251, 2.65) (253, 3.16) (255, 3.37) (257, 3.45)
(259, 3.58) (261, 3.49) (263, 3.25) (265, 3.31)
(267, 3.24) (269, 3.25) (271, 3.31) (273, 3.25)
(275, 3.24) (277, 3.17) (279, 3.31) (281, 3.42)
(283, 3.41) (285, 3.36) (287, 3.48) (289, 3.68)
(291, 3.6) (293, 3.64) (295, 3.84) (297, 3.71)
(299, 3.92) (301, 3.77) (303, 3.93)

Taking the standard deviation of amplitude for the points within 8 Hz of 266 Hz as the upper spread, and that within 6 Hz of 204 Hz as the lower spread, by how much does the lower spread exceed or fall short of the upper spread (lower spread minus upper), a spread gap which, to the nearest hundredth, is 0.00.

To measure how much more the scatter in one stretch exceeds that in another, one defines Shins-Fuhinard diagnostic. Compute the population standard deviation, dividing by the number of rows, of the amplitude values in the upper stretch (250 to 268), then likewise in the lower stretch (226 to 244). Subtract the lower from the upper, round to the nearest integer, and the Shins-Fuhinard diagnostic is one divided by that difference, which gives 10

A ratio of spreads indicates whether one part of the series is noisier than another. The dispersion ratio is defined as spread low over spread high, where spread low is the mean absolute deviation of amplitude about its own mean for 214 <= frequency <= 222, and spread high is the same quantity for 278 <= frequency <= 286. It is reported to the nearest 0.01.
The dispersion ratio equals 1.22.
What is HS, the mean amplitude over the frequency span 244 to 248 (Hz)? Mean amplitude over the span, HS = 2.29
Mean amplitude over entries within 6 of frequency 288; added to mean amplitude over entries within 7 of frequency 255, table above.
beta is 6.7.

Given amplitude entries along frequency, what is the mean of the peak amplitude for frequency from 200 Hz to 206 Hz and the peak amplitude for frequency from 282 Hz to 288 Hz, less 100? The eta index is -96.5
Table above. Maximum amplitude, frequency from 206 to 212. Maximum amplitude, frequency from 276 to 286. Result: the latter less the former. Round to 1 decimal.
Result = 0.2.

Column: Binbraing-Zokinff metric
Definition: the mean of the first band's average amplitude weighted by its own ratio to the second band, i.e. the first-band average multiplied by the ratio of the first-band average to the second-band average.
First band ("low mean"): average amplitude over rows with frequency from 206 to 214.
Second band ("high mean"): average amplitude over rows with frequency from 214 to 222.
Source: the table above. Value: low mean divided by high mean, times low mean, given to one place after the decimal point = 3.0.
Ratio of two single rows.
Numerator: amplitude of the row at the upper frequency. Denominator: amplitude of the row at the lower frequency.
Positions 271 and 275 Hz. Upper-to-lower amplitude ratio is 0.98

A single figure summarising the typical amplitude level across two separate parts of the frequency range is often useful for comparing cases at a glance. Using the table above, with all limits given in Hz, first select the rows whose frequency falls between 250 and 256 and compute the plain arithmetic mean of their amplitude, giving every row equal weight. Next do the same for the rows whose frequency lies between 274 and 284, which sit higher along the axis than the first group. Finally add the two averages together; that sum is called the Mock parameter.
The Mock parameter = 6.4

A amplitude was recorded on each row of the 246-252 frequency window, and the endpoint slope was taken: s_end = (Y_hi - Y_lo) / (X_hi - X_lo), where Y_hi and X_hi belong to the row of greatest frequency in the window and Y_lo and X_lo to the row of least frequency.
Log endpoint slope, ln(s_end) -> -2.0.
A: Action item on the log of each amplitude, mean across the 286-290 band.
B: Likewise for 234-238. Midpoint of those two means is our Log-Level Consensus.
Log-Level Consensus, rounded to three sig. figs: 0.535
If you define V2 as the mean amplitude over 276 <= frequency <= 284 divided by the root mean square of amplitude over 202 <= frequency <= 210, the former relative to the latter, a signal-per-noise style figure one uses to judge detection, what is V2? 1.02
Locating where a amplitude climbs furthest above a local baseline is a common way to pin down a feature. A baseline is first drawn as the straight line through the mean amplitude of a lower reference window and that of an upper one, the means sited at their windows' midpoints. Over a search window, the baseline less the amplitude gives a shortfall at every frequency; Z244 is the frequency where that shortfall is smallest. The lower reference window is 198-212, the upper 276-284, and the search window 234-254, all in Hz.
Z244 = 235 Hz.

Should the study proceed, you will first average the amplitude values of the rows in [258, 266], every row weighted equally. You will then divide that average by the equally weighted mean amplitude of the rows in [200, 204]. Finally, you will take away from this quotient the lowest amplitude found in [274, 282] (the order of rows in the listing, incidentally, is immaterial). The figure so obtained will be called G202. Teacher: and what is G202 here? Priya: -2.16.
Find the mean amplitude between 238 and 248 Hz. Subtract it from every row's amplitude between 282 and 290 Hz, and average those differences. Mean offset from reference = 0.72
